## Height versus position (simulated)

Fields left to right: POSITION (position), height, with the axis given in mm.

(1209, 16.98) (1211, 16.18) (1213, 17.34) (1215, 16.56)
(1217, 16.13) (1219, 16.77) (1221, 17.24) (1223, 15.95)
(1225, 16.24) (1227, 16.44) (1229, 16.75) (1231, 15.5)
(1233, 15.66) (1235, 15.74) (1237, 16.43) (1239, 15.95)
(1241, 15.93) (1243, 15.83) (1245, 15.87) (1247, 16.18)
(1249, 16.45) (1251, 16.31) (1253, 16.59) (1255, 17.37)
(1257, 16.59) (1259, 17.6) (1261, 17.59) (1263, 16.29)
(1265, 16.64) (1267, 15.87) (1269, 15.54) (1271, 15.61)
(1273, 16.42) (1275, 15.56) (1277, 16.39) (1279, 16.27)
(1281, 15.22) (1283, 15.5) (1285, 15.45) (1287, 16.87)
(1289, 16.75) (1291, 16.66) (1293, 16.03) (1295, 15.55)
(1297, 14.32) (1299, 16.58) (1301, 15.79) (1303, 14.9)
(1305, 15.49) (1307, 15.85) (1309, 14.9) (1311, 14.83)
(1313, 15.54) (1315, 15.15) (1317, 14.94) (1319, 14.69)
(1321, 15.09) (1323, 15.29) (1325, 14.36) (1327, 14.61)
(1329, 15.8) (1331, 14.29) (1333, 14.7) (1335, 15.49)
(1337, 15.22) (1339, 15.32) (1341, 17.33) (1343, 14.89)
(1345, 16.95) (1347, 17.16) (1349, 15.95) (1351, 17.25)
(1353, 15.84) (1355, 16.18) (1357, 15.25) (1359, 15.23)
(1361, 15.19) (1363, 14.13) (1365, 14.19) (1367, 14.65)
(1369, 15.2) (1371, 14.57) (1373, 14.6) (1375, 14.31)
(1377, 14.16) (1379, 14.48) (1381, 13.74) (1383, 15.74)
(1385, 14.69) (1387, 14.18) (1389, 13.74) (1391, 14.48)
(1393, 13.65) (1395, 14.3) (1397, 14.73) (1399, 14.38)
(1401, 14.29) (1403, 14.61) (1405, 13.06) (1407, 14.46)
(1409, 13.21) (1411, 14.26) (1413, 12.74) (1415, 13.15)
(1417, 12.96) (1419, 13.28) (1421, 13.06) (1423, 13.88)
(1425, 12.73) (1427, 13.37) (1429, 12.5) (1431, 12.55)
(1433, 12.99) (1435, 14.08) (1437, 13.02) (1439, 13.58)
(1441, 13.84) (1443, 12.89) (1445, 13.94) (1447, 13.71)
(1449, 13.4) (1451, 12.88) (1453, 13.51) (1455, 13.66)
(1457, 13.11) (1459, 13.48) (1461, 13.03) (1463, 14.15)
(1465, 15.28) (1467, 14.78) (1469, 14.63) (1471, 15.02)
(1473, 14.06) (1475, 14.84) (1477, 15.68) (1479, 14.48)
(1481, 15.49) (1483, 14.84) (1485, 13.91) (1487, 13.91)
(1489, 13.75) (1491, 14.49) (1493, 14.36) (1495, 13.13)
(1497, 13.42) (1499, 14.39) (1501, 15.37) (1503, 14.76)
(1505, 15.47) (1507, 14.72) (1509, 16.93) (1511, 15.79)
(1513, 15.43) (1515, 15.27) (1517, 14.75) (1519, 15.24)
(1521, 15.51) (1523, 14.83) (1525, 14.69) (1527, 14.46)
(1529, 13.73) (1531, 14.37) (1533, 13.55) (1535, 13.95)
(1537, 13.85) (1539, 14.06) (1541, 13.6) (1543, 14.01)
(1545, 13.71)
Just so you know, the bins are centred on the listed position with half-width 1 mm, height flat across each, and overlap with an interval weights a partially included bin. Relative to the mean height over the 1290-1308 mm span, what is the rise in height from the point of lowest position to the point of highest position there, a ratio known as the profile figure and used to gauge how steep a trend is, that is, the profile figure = -0.052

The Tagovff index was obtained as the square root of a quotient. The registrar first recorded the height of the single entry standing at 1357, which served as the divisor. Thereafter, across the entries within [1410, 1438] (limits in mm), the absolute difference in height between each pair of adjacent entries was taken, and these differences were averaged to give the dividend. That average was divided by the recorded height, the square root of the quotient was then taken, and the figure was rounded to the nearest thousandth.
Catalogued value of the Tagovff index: 0.210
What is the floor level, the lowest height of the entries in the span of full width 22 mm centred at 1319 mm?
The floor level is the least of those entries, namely 14.36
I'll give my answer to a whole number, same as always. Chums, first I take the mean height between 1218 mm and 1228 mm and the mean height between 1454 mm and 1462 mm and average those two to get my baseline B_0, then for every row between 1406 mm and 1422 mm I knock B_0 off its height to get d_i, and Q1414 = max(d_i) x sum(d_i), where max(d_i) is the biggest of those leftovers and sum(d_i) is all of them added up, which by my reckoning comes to 6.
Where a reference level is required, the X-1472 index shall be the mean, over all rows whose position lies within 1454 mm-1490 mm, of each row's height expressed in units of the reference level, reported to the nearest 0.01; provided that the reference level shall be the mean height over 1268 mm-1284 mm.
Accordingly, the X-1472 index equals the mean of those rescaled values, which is 0.91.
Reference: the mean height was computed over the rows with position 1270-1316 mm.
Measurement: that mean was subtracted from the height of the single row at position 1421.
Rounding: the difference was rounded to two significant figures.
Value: -2.7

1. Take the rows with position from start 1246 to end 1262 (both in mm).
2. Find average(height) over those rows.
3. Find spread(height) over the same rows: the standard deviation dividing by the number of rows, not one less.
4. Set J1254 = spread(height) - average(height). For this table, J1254 -16.3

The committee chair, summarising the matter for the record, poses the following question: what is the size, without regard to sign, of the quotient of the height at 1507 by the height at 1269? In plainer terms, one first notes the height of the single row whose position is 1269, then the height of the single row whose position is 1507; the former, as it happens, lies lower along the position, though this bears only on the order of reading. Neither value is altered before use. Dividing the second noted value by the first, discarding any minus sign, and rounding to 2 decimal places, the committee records 0.95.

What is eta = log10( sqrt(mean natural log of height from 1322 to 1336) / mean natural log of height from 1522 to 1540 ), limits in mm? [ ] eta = -0.207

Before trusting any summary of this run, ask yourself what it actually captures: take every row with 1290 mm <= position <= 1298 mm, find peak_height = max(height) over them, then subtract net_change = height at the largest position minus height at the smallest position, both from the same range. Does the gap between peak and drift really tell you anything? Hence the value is 19.0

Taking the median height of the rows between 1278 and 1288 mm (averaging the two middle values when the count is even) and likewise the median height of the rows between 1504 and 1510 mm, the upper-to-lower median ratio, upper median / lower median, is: 1.00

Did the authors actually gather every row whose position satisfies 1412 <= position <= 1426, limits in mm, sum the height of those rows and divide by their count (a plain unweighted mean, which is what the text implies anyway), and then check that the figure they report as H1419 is 13.1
